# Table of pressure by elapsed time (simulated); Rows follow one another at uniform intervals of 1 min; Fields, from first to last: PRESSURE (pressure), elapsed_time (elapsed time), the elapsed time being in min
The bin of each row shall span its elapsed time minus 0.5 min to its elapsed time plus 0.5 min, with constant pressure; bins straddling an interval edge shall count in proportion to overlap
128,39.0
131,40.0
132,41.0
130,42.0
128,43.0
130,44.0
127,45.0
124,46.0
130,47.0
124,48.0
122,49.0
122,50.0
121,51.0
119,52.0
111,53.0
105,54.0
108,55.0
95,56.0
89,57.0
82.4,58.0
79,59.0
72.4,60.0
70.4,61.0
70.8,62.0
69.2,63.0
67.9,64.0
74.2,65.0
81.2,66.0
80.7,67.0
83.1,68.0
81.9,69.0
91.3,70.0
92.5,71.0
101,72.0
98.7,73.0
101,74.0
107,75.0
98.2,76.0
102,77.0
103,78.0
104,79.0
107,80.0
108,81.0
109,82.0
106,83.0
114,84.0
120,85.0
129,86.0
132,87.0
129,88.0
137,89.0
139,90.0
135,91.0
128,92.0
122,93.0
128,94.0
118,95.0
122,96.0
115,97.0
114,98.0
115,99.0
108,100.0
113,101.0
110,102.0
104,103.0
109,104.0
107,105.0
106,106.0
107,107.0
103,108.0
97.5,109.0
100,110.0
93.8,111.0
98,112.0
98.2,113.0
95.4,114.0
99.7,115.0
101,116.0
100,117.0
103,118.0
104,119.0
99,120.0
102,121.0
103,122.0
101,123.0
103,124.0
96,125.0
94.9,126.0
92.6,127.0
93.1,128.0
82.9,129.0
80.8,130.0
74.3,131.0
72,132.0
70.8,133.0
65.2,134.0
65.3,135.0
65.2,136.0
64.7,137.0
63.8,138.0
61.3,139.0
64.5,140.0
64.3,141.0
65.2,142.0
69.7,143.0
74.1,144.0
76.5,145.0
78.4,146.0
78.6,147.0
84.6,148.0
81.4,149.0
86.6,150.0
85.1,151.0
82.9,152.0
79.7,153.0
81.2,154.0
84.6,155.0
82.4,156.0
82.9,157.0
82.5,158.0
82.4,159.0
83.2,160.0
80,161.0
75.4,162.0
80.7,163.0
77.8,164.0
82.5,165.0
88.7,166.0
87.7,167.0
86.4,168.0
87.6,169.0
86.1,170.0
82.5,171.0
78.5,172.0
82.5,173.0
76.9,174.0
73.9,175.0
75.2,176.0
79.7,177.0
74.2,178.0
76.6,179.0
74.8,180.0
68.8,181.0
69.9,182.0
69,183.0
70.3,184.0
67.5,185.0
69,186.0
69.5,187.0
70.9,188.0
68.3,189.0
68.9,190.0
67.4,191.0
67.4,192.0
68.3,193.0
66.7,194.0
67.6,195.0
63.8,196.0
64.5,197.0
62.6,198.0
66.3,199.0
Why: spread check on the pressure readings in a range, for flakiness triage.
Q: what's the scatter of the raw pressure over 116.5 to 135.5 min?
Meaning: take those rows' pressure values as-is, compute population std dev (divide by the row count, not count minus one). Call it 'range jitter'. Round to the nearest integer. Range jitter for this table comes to 14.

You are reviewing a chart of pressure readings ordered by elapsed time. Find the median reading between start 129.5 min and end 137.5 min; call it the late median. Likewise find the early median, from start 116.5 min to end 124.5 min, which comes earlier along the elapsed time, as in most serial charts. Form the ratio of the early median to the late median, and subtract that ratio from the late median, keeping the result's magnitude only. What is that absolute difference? 67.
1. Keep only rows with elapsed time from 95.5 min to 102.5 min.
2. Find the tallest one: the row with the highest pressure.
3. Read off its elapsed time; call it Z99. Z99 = 96.0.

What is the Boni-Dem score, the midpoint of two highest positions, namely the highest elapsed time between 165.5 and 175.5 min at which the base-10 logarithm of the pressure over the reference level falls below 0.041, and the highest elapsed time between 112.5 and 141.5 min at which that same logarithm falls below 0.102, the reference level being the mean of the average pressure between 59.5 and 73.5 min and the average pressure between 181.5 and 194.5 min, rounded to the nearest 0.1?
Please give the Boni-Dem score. 158.0 min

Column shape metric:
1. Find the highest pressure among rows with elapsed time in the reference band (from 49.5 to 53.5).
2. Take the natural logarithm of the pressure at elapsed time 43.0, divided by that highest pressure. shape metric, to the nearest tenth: 0.0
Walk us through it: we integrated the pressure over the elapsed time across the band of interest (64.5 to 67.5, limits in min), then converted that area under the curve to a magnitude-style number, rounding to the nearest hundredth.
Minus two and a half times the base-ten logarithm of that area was -5.93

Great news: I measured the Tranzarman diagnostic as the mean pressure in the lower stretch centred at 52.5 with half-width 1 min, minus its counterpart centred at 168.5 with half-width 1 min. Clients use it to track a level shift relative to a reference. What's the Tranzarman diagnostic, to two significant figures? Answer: 28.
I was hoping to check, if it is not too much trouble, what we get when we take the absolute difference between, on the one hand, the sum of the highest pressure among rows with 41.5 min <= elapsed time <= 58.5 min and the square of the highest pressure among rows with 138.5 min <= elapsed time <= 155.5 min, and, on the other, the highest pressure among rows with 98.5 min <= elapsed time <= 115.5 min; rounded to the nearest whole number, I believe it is 7515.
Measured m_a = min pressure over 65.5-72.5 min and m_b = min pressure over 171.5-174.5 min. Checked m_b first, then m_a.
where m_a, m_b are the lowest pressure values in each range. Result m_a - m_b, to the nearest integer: 4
